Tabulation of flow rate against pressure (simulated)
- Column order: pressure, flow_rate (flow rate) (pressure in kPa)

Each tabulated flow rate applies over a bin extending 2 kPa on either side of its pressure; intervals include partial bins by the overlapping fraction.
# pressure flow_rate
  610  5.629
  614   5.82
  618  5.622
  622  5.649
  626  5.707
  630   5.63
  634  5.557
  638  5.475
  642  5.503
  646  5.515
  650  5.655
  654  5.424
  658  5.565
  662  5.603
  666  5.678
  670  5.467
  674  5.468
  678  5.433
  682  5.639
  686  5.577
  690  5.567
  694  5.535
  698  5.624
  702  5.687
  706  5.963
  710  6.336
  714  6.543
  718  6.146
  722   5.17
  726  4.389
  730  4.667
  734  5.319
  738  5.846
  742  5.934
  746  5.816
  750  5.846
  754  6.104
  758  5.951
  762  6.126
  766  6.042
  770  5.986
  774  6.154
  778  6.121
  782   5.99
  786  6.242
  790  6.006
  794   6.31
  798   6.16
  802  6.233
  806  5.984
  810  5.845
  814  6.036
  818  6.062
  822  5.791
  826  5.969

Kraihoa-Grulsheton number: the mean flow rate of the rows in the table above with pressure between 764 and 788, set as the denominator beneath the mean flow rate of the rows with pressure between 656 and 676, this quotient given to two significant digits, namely 0.91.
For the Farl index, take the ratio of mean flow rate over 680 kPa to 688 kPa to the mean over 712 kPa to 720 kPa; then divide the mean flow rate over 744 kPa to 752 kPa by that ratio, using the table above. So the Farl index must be 6.60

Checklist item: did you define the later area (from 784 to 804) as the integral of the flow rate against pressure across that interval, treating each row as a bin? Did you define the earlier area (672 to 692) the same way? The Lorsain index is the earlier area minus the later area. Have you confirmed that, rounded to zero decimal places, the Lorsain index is -13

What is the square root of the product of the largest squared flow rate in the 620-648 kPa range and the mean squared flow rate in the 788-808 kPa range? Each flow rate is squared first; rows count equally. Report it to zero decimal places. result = 35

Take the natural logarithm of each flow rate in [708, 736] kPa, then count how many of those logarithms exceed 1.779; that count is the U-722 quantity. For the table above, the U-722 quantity 3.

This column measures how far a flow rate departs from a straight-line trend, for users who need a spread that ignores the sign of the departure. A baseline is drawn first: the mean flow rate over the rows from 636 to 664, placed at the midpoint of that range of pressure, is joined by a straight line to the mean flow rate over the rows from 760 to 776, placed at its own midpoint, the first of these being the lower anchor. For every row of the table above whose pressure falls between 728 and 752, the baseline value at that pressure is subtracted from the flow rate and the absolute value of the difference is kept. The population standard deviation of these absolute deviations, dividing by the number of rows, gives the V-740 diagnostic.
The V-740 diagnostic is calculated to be 0.43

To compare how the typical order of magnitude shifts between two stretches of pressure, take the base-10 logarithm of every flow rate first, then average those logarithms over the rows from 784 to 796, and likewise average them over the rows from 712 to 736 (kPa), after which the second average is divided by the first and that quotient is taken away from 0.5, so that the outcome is -0.417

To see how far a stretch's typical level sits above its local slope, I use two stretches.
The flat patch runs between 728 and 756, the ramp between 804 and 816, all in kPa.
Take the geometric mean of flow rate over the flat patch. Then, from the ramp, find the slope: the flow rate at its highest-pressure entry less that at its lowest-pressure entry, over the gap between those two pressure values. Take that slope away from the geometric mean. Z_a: 5.62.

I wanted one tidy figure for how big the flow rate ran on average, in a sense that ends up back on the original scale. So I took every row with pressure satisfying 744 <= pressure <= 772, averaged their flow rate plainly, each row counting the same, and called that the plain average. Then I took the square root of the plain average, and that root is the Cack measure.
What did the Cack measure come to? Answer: 2.45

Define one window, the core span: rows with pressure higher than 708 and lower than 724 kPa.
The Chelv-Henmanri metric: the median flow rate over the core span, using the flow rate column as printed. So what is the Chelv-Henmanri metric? 6.24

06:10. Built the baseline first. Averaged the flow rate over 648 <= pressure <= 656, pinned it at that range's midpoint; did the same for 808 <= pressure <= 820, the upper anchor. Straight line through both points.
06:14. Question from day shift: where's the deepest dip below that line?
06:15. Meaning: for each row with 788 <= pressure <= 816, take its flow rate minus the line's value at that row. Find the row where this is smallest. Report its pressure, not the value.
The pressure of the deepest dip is 810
